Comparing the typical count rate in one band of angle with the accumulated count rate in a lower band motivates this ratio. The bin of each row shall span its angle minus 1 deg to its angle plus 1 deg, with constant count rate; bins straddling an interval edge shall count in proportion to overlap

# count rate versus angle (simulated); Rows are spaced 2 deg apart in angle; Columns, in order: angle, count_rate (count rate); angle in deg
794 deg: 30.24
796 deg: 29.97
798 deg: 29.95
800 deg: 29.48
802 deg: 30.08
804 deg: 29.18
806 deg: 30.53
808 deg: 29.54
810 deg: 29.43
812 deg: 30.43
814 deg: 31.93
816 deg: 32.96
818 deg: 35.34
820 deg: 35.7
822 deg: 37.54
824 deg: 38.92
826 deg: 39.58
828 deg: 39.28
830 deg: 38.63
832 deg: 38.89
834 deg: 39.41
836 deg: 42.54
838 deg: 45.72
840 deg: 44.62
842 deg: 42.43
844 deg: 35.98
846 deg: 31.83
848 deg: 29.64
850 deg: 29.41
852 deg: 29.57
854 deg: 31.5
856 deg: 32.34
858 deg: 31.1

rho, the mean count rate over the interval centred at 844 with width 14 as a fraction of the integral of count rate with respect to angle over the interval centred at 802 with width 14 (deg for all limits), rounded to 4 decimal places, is 0.0888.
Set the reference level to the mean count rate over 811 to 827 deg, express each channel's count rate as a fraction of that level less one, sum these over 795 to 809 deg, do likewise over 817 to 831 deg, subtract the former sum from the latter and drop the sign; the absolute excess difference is 1.6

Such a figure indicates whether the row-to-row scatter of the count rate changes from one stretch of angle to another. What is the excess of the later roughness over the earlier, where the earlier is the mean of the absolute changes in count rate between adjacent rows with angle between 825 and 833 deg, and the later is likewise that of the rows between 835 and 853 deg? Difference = 2.1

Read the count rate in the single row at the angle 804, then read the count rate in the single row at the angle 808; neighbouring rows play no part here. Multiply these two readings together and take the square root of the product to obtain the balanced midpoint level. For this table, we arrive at 29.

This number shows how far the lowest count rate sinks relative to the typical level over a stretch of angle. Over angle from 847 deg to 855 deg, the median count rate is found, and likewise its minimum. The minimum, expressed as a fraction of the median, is 0.993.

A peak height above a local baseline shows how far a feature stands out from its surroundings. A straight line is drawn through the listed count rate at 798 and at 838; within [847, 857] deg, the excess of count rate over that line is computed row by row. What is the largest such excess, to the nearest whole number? -20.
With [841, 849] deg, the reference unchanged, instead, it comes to -5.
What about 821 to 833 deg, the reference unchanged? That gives -1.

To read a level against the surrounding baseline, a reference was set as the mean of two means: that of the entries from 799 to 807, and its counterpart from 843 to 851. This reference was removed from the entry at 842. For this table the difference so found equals 12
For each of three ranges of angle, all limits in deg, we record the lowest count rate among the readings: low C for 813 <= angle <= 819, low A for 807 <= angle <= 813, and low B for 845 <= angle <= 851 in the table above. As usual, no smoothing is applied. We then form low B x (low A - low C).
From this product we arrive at -74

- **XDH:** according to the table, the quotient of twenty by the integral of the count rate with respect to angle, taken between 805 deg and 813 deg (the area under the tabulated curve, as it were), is 0.083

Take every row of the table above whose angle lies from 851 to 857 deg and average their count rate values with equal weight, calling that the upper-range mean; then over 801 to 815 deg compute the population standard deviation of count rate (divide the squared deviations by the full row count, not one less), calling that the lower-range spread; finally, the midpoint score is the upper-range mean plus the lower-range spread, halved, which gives 16.0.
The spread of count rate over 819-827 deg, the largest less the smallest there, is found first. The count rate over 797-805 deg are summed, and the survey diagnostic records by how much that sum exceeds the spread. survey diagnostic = 115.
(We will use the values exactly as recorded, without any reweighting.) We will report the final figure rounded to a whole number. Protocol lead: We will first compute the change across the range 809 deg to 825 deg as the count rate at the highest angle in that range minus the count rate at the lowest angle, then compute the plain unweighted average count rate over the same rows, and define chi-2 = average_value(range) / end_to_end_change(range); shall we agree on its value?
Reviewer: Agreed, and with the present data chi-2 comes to 4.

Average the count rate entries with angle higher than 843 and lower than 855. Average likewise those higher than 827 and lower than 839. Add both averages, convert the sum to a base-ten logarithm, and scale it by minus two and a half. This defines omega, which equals -4.64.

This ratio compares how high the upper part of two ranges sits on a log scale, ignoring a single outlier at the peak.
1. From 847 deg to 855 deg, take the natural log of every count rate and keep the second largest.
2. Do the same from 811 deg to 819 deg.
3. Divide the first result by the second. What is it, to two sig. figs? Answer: 0.97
